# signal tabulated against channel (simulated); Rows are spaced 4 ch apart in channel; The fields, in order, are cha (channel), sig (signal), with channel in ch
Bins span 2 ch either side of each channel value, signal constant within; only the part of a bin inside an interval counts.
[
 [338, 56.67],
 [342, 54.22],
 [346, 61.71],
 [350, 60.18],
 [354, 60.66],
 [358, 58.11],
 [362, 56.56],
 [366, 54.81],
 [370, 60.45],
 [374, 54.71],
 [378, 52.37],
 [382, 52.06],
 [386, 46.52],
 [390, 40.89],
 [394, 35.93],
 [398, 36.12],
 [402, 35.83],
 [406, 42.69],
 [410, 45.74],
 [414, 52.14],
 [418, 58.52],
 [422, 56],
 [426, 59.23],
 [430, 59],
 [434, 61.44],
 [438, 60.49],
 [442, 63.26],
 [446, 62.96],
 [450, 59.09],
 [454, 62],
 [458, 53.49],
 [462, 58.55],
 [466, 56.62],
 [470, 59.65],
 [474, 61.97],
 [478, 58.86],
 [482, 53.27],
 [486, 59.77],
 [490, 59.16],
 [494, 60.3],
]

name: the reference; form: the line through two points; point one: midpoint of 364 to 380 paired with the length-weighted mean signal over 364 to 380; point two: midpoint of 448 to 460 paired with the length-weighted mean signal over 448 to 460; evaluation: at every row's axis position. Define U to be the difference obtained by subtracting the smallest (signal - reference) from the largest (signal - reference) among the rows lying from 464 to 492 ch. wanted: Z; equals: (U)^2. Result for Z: 80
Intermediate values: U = 9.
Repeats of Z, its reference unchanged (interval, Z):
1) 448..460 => 75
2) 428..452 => 20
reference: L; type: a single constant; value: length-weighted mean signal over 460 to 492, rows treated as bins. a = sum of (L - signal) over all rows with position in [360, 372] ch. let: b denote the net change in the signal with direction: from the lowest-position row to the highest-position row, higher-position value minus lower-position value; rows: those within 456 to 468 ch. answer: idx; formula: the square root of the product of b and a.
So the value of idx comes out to 3.4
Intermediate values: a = 4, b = 3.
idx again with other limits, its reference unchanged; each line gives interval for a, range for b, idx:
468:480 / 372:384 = 3.7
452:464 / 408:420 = 4.2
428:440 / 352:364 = 4.7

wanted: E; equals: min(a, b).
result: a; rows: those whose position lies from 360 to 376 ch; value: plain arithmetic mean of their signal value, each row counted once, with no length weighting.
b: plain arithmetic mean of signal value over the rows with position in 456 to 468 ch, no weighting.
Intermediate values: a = 57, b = 56.2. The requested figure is 56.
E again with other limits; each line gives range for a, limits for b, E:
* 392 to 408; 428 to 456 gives 38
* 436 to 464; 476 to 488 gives 57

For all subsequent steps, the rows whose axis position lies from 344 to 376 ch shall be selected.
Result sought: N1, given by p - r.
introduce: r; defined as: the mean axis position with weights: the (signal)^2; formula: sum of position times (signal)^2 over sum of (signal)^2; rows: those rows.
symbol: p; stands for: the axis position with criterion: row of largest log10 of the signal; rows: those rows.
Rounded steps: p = 346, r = 359.4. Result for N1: -13.4 ch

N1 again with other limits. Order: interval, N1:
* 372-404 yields -11.0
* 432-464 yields -5.5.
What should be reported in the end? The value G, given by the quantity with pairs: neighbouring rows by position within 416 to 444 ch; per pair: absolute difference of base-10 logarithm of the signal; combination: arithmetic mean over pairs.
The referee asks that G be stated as 0.015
